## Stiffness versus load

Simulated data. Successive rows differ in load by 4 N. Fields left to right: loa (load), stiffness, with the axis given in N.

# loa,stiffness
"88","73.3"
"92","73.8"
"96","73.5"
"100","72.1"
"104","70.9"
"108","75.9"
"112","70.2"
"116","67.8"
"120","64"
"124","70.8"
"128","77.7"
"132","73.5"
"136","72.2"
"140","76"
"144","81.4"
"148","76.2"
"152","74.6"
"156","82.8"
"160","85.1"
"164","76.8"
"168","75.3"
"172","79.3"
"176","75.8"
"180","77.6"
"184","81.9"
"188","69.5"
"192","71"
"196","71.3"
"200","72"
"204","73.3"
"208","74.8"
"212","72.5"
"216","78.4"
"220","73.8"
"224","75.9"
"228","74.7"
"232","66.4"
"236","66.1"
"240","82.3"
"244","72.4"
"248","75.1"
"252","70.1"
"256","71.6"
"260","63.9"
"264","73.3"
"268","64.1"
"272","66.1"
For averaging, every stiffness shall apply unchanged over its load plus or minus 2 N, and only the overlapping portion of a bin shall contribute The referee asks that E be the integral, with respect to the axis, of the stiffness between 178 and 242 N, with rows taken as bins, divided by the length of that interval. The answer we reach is 73.8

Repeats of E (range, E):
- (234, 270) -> 71.0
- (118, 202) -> 75.5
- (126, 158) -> 76.8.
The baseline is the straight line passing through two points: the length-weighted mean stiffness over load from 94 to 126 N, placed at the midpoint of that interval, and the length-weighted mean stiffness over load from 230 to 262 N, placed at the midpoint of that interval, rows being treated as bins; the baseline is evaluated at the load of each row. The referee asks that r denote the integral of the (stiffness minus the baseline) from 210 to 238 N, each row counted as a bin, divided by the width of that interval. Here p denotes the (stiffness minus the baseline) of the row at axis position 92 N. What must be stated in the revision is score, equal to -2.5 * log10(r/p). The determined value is 0.7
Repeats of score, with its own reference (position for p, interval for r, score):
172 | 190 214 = 1.8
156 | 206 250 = 1.5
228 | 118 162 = -0.3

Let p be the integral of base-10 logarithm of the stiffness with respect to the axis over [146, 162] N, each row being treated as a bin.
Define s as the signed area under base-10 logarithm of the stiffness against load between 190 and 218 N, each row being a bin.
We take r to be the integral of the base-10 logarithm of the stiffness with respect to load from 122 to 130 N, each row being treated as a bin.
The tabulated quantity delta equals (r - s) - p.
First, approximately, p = 30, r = 15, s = 52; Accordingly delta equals -68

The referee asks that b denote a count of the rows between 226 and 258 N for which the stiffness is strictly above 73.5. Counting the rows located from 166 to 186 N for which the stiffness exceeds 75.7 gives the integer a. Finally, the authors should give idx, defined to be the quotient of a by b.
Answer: 1.3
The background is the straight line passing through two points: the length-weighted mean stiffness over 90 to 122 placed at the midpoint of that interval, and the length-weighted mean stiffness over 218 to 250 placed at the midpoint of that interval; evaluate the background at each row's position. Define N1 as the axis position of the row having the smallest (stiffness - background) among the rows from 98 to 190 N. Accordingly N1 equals 120 N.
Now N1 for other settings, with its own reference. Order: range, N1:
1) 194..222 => 196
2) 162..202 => 188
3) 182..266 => 260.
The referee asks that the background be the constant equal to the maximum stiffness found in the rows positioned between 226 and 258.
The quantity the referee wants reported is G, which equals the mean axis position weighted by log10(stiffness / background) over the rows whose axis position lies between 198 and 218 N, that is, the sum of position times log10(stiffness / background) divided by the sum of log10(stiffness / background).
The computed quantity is 206.8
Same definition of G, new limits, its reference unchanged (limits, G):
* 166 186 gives 173.8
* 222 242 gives 231.7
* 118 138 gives 126.4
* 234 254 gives 243.8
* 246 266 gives 256.7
